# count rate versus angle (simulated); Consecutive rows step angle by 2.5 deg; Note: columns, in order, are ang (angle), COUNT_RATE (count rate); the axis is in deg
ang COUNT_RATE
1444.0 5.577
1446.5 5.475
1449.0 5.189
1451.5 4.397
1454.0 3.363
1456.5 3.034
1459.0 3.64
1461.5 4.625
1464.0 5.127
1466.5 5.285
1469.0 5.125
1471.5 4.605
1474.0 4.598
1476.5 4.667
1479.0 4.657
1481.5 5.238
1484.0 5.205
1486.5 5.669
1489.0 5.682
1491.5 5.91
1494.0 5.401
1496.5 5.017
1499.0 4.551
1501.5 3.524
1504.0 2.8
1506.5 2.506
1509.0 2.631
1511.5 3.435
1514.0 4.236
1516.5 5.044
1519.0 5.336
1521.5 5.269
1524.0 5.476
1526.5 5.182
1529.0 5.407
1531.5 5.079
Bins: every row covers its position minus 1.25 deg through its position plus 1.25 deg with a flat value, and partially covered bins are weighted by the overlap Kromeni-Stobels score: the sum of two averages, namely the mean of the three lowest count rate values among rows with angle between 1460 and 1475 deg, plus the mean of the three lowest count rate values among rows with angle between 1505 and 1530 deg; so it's 7.5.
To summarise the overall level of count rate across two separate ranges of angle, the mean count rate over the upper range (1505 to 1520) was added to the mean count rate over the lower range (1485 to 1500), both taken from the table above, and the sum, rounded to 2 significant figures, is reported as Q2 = 9.2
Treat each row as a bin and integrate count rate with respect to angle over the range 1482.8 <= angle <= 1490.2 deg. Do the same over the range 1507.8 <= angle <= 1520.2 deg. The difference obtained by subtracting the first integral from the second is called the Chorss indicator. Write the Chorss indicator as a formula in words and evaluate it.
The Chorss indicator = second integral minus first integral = 10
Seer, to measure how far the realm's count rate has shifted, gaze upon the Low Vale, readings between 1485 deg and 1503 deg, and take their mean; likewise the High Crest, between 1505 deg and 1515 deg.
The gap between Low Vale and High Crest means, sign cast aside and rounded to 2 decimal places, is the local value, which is 1.91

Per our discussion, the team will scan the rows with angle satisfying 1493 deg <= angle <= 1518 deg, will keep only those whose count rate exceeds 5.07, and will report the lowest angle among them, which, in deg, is 1494.0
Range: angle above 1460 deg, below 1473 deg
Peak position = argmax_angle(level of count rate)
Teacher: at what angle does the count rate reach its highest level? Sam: 1466.5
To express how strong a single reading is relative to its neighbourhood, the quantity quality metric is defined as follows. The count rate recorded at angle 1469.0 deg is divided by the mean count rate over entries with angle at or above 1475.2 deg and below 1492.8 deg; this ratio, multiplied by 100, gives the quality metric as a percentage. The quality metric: 97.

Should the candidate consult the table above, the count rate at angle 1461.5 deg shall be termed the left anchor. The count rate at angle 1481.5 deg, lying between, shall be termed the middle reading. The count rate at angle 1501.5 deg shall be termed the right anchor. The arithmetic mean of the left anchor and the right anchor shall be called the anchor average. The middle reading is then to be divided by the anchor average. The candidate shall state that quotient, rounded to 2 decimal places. 1.29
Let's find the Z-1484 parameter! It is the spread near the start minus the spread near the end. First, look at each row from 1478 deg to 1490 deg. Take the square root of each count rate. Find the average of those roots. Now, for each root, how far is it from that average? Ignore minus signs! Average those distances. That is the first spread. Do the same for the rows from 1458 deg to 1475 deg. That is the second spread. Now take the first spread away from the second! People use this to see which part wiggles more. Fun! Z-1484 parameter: 0.025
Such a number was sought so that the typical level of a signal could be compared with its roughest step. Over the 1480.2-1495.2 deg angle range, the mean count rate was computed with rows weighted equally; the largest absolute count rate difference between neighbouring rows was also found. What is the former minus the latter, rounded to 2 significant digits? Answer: 5.0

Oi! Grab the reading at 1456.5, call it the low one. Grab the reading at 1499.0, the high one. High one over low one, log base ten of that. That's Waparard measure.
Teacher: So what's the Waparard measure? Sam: 0.18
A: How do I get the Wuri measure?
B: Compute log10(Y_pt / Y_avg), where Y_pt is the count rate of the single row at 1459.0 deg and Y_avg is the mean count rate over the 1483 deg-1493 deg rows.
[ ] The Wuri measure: -0.19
